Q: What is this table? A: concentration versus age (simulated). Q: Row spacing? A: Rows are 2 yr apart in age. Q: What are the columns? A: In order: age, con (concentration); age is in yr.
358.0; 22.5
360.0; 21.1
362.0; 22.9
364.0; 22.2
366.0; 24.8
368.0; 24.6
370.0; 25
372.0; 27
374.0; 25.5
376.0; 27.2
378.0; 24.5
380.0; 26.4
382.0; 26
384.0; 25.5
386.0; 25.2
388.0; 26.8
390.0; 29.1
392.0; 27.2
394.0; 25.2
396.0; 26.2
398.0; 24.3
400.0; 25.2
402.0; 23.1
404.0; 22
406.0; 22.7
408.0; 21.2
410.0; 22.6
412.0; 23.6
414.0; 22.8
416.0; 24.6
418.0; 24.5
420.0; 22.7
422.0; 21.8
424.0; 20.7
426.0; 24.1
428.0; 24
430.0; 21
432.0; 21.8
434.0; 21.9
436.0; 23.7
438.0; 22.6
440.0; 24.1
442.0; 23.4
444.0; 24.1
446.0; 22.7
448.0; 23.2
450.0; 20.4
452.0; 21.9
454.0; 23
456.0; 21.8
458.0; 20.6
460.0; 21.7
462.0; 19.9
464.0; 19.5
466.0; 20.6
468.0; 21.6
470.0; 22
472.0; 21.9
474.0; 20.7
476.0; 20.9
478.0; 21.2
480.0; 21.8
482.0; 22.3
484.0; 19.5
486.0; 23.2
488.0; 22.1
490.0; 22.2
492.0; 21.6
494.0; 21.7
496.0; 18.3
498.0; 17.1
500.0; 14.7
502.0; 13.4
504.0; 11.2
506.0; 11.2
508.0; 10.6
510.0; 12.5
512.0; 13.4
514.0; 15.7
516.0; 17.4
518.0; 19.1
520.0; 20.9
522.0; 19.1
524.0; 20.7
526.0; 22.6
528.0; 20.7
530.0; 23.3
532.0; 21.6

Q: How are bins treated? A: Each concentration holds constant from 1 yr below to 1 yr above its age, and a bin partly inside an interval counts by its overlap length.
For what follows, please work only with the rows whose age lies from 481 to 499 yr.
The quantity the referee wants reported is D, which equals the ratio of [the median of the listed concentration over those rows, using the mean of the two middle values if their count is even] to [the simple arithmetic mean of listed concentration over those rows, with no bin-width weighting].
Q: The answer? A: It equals 1.04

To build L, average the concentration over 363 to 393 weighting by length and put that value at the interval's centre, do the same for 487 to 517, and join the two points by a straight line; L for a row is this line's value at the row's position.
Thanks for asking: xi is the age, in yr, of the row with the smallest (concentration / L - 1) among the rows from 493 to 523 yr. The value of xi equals 508.0 yr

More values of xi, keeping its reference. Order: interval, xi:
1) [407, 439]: 408.0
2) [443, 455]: 450.0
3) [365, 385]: 368.0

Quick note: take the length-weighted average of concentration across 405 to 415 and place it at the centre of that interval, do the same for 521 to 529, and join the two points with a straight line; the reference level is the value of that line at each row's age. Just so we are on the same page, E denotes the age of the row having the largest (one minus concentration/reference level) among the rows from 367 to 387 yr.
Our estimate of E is 368.0 yr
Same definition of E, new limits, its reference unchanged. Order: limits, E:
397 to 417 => 408.0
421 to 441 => 424.0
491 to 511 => 508.0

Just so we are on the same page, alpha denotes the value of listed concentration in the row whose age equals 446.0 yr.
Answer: 22.7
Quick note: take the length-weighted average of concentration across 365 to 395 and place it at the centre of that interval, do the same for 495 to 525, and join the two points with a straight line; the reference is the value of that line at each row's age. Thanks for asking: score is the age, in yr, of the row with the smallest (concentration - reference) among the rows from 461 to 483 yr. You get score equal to 464.0 yr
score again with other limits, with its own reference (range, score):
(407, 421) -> 408.0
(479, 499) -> 498.0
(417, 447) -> 424.0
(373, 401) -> 378.0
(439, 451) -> 450.0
